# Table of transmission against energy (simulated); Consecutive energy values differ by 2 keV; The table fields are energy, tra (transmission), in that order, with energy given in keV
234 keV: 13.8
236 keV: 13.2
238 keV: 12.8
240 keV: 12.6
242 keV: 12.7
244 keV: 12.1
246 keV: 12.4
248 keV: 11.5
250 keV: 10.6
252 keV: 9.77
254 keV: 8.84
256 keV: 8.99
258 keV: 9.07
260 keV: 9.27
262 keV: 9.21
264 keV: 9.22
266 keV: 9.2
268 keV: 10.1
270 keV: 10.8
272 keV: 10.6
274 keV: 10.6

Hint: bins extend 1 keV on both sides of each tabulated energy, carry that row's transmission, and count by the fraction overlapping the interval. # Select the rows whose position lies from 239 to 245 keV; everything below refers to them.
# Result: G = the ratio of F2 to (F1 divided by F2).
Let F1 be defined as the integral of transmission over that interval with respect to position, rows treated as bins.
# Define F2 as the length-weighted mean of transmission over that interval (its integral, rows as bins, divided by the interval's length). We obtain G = 2.08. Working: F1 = 75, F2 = 12.5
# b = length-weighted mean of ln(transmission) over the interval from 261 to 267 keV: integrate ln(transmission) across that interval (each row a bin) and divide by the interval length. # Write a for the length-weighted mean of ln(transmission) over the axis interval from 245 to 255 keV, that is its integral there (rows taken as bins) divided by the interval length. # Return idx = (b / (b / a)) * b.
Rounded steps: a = 2.356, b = 2.22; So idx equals 5.2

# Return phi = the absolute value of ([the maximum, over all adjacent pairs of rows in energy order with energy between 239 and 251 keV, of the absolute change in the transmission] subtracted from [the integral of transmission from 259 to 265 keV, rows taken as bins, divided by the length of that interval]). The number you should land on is 8.3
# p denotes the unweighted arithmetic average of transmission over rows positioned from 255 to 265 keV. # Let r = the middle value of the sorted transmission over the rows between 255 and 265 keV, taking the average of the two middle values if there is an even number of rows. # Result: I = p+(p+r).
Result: 27.5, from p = 9.2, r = 9.2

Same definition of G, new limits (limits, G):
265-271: 1.67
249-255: 1.62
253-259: 1.49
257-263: 1.53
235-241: 2.14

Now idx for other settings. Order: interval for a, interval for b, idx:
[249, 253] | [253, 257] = 5.1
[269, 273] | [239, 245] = 6.0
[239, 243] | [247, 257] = 5.8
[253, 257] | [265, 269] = 5.0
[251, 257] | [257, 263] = 4.9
